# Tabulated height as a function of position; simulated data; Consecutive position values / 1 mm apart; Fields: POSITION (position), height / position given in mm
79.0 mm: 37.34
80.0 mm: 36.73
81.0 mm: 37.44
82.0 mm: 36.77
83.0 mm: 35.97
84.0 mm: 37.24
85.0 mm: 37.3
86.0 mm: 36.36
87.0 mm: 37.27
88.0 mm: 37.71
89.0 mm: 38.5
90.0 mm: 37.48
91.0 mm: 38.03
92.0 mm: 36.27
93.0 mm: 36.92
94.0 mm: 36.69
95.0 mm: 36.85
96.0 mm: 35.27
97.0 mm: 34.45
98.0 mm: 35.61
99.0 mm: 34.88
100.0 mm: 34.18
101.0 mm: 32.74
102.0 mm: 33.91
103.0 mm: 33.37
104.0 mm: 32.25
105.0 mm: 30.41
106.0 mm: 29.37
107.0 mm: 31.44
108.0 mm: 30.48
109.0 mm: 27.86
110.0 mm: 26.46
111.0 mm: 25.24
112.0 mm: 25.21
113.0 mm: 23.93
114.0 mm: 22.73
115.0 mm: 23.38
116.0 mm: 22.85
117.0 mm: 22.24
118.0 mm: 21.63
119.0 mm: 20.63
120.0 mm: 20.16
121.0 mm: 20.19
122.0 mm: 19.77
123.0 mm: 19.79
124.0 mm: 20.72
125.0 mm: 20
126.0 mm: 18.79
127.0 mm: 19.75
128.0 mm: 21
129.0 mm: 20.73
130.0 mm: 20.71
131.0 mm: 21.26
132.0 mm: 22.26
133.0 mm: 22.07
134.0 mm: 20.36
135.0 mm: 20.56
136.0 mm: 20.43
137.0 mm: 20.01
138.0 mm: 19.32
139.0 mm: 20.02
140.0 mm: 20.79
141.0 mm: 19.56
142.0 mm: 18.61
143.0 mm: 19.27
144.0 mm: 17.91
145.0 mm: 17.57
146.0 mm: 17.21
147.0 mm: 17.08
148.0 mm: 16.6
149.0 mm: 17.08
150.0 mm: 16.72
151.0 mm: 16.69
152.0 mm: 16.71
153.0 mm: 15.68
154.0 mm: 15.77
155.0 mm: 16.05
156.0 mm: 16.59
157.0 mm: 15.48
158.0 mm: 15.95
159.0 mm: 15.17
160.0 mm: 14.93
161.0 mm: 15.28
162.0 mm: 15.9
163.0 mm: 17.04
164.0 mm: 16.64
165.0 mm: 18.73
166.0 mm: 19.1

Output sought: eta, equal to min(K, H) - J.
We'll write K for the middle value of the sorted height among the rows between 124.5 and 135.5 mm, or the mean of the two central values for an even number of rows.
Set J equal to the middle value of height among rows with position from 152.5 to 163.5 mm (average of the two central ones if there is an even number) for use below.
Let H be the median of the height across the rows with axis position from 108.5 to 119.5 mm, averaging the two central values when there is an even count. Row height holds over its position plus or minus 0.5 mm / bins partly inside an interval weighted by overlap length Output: 5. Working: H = 23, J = 16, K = 21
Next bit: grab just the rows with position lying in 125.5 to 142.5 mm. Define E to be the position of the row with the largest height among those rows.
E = 132.0 mm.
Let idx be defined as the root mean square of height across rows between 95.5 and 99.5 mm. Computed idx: 35.1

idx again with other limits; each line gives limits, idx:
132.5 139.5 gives 20.4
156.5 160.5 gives 15.4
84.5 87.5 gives 37.0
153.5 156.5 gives 16.1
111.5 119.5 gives 22.9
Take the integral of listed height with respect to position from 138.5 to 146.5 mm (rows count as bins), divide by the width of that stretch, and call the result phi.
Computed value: 19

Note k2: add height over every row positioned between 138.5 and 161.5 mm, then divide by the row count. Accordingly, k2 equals 17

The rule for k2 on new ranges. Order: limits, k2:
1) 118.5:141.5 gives 20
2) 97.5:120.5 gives 28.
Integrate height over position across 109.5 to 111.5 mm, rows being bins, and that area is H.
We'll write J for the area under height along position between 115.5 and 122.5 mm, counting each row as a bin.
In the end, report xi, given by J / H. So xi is 2.9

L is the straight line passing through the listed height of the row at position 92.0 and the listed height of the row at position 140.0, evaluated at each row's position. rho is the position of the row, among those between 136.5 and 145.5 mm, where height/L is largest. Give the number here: 140.0 mm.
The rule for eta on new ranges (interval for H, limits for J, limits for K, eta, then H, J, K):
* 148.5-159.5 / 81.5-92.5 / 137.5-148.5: -21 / 16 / 37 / 19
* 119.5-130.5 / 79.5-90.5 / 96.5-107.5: -17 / 20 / 37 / 33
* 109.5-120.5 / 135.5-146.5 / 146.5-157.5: -3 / 23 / 19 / 17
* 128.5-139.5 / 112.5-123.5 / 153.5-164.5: -6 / 21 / 22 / 16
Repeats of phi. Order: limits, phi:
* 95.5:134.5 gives 26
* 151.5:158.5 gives 16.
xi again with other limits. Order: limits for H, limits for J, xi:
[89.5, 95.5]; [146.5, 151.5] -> 0.4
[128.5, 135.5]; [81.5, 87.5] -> 1.5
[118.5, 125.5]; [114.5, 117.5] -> 0.5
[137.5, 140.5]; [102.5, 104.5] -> 1.1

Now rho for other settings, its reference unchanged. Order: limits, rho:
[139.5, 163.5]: 163.0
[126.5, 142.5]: 140.0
